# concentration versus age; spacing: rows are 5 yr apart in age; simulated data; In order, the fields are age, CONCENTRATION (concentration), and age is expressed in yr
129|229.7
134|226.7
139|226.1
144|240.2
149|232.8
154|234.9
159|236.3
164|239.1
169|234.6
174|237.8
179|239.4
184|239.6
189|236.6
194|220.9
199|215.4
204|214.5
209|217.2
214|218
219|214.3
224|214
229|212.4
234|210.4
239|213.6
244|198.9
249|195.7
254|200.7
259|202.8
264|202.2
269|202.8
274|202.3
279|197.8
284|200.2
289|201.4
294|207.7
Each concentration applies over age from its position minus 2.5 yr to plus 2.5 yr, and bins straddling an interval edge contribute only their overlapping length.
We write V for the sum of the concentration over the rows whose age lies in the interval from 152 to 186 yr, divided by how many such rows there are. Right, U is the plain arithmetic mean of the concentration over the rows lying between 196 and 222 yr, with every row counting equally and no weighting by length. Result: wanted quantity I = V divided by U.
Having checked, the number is 1.10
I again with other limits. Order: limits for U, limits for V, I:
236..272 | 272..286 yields 0.99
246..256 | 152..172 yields 1.19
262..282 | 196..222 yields 1.07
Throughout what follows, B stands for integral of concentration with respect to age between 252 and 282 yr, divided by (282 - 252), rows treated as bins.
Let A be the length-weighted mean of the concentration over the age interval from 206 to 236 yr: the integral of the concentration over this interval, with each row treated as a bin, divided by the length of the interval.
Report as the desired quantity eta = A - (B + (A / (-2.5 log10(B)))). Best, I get 50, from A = 214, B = 201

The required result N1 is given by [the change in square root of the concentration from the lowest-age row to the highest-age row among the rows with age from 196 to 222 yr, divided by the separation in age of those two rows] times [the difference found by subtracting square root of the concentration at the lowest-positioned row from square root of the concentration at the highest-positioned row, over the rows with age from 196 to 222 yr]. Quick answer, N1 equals 0.000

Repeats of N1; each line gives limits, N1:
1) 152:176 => 0.000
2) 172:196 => 0.016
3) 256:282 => 0.002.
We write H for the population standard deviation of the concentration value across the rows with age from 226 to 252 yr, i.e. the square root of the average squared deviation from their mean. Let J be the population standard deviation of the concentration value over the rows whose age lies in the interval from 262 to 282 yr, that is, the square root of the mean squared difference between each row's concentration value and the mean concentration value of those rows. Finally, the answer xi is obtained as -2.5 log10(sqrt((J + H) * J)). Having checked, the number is -1.6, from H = 7.4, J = 2.0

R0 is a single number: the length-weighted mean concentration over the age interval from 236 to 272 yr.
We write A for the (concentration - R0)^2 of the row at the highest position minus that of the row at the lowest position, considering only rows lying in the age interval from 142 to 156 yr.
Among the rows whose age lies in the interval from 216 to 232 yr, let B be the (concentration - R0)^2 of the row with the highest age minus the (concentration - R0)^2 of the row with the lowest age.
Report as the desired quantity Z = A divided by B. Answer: 9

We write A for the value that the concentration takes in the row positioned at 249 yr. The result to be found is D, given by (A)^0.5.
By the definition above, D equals 14.0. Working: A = 195.7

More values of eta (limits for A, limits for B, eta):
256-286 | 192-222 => 19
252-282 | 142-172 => -1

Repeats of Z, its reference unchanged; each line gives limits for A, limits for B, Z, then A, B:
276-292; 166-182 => 0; -21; 331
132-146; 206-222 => -11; 836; -77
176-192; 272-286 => -38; -199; 5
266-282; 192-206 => 0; 22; -195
